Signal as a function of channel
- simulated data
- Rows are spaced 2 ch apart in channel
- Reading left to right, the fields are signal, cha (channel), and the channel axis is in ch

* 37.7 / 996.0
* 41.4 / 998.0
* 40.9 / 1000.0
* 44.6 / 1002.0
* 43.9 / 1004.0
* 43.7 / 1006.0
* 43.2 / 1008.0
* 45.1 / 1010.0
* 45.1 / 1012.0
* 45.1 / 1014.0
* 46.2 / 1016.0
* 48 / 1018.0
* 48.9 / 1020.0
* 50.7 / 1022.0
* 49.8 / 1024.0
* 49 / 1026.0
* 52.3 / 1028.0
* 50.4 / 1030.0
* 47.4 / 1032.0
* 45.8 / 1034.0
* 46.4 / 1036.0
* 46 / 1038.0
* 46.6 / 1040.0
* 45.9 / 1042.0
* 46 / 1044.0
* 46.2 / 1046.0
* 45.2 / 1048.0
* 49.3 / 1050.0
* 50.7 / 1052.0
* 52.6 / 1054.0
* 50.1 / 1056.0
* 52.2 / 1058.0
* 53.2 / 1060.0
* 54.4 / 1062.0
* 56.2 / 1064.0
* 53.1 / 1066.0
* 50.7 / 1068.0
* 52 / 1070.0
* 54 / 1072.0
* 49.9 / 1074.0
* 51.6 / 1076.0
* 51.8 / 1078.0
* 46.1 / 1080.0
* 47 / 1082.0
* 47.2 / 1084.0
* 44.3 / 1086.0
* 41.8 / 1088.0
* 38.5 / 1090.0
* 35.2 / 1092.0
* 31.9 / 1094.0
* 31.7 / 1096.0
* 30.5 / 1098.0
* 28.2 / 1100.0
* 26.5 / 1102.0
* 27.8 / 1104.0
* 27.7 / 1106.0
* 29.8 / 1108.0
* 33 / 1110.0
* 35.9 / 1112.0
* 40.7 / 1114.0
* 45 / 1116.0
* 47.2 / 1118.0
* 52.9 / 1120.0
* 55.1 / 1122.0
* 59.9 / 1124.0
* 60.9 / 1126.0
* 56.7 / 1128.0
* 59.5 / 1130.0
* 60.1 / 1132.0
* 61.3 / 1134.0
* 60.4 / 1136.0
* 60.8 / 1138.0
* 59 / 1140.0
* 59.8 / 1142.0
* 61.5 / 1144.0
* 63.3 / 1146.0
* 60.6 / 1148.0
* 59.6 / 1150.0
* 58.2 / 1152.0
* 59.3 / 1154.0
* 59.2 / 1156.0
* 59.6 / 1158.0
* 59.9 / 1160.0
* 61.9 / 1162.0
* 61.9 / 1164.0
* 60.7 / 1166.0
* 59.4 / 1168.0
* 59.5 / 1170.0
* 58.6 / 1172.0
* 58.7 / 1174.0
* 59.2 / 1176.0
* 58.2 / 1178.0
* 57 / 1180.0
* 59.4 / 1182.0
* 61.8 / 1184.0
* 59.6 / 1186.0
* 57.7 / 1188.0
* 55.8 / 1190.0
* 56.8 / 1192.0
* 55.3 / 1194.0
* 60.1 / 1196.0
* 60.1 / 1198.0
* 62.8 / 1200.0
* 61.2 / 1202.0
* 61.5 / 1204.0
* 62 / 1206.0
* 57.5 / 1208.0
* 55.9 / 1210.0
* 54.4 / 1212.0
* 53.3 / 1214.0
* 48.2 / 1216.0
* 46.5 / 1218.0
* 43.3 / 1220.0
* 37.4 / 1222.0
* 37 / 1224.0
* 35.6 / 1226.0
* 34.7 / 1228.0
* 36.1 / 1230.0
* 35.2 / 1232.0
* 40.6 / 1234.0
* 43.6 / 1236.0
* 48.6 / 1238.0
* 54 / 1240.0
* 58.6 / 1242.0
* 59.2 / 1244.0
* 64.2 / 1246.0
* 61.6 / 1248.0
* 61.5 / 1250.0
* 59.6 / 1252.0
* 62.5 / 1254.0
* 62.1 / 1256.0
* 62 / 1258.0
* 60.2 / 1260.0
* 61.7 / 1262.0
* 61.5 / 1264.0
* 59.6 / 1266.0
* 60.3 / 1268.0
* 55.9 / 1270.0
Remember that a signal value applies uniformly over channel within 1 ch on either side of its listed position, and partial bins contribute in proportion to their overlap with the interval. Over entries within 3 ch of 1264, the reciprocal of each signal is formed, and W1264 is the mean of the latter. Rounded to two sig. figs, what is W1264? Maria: 0.016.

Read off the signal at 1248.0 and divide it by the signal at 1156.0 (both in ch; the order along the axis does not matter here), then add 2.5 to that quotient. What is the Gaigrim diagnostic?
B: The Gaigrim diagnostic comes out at 3.54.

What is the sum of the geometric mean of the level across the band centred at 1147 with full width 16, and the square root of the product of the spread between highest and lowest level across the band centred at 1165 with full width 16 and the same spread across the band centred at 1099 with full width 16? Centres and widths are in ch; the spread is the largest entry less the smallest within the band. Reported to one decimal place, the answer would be 65.5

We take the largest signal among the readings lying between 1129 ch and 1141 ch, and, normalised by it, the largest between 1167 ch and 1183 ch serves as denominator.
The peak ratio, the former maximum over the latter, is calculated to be 1.03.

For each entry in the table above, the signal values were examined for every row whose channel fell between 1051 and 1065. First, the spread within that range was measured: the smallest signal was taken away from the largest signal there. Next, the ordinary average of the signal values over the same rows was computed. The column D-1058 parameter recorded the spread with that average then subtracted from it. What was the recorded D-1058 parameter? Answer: -47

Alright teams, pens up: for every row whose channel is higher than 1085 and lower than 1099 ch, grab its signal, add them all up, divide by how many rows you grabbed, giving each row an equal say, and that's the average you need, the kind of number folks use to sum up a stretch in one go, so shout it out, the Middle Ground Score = 36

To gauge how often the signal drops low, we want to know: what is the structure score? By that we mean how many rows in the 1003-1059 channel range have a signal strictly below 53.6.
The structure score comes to 28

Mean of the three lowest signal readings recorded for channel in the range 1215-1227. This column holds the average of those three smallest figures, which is 37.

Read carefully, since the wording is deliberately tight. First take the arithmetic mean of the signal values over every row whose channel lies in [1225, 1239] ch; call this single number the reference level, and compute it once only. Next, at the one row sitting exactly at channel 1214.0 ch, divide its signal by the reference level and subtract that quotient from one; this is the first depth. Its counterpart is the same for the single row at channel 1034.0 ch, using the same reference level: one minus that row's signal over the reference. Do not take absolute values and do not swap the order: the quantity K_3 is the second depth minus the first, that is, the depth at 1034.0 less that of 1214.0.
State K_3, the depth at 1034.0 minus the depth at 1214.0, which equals 0.19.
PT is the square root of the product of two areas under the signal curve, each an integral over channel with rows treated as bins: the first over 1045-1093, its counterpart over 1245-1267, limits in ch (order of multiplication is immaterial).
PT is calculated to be 1782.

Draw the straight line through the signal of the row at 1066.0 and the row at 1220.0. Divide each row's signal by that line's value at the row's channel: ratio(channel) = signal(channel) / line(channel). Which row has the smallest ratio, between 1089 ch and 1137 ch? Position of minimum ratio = 1102.0 ch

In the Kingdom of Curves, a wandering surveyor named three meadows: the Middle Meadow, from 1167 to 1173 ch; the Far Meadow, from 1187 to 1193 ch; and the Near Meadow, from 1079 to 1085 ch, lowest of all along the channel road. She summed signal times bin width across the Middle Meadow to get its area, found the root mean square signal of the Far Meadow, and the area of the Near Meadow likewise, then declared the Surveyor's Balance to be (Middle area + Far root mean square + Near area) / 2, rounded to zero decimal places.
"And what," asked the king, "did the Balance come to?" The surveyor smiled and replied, 346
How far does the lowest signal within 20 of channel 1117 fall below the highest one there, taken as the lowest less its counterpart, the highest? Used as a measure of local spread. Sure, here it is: -35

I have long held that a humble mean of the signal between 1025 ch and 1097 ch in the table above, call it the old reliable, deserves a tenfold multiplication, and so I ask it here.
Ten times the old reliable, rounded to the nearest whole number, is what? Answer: 476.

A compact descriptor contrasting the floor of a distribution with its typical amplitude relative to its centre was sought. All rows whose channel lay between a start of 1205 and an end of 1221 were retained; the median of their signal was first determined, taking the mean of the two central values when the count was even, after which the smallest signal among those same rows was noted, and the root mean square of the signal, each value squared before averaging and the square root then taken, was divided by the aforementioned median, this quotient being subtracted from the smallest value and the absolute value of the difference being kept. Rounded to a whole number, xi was 42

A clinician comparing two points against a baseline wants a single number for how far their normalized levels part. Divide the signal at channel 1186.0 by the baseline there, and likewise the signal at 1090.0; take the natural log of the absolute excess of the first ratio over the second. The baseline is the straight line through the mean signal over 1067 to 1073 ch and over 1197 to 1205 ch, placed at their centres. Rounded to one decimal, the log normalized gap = -1.3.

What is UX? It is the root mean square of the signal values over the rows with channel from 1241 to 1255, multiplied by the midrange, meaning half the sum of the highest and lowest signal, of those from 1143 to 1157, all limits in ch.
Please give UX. 3709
